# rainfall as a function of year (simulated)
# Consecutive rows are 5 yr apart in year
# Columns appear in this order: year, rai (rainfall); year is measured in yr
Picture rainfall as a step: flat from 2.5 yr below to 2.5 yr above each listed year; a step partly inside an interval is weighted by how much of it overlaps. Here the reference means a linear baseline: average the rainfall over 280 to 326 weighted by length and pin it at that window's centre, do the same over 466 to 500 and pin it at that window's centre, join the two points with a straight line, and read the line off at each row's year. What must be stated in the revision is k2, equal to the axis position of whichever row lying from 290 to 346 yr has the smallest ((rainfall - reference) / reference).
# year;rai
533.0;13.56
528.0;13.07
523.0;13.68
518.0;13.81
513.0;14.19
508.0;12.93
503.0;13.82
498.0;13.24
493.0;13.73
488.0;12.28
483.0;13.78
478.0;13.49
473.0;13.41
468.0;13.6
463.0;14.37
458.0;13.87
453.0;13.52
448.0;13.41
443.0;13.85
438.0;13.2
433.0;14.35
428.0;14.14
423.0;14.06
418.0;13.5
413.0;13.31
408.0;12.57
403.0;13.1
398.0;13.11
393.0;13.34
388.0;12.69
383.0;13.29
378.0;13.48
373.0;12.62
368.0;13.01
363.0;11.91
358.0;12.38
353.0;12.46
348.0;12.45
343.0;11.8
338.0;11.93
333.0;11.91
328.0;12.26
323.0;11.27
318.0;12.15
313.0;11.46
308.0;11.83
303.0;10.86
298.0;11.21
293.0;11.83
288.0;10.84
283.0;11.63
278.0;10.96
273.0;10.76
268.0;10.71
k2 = 303.0 yr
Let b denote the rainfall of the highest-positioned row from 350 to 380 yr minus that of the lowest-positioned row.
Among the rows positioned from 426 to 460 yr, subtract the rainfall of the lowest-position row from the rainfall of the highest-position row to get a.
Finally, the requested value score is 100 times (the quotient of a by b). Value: -26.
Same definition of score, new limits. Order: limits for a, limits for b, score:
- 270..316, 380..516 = 78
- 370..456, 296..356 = 72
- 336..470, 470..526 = 619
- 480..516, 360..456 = 25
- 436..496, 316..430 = 27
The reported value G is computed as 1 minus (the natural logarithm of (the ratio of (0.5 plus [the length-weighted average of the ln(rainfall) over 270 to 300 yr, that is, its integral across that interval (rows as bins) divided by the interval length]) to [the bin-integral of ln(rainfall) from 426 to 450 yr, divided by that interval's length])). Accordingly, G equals 0.89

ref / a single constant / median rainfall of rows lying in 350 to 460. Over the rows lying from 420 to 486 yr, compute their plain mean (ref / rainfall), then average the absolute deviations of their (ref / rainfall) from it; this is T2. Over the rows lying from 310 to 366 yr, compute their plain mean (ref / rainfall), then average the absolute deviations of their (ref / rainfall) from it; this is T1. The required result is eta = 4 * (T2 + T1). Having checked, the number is 0.20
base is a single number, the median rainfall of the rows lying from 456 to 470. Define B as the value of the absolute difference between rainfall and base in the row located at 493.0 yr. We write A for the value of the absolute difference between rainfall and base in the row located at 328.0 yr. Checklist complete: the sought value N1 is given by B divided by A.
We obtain 0.1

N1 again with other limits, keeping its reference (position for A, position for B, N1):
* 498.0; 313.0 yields 3.8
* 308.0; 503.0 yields 0.0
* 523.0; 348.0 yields 7.5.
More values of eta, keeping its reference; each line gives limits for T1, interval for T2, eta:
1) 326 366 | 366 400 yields 0.17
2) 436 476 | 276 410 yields 0.31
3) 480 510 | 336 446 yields 0.33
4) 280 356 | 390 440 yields 0.29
